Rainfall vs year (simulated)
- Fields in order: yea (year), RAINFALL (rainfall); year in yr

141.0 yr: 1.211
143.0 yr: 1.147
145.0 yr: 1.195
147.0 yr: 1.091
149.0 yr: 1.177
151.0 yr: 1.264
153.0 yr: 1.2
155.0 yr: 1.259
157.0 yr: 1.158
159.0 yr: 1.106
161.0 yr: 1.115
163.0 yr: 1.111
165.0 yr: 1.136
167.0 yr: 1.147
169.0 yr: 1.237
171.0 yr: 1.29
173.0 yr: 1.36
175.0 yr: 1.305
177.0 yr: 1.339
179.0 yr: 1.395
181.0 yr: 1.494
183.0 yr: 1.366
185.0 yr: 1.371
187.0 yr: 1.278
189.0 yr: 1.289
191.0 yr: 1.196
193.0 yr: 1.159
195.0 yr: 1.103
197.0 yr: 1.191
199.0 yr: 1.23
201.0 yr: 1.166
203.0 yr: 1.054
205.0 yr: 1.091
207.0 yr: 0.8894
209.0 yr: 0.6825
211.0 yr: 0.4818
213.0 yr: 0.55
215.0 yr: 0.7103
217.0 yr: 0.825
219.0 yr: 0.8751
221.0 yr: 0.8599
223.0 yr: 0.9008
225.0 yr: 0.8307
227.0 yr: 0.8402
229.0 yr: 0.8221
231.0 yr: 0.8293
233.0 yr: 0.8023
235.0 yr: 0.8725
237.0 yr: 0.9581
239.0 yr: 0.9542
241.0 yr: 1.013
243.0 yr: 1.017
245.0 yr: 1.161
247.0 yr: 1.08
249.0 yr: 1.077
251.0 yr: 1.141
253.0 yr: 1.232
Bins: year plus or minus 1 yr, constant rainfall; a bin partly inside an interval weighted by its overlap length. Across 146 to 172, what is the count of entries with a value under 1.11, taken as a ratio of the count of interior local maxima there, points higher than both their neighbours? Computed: 1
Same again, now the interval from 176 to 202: 0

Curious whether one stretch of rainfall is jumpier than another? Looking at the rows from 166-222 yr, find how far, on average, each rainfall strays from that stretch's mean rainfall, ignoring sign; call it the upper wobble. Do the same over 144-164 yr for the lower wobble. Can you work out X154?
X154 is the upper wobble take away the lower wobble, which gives 0.17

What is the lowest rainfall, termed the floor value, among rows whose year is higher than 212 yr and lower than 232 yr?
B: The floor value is 0.55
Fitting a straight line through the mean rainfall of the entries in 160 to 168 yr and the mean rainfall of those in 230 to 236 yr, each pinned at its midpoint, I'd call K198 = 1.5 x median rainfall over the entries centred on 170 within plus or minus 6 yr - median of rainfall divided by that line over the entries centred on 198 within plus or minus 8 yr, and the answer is 0.73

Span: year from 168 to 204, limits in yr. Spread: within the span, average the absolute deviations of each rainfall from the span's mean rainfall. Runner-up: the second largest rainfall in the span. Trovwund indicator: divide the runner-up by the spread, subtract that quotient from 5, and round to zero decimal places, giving -11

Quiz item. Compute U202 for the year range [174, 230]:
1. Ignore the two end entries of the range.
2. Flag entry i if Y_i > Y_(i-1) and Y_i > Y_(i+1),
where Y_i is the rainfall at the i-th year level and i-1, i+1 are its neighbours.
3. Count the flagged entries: 8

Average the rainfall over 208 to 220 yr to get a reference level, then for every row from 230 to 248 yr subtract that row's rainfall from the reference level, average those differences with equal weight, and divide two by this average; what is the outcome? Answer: -7.2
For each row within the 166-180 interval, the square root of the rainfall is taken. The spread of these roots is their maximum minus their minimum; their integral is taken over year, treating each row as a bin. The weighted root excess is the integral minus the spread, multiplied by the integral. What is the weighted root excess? 252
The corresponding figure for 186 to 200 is 235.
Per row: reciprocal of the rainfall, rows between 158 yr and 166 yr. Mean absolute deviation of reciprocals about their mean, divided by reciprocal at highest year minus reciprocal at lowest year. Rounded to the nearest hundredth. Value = -0.32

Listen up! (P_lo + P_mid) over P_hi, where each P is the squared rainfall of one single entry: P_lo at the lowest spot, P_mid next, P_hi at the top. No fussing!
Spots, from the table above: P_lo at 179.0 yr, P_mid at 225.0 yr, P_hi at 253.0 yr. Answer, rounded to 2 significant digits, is 1.7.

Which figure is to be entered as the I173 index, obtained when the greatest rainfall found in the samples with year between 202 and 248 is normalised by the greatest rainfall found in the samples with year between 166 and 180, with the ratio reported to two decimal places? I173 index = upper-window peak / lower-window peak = 0.83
